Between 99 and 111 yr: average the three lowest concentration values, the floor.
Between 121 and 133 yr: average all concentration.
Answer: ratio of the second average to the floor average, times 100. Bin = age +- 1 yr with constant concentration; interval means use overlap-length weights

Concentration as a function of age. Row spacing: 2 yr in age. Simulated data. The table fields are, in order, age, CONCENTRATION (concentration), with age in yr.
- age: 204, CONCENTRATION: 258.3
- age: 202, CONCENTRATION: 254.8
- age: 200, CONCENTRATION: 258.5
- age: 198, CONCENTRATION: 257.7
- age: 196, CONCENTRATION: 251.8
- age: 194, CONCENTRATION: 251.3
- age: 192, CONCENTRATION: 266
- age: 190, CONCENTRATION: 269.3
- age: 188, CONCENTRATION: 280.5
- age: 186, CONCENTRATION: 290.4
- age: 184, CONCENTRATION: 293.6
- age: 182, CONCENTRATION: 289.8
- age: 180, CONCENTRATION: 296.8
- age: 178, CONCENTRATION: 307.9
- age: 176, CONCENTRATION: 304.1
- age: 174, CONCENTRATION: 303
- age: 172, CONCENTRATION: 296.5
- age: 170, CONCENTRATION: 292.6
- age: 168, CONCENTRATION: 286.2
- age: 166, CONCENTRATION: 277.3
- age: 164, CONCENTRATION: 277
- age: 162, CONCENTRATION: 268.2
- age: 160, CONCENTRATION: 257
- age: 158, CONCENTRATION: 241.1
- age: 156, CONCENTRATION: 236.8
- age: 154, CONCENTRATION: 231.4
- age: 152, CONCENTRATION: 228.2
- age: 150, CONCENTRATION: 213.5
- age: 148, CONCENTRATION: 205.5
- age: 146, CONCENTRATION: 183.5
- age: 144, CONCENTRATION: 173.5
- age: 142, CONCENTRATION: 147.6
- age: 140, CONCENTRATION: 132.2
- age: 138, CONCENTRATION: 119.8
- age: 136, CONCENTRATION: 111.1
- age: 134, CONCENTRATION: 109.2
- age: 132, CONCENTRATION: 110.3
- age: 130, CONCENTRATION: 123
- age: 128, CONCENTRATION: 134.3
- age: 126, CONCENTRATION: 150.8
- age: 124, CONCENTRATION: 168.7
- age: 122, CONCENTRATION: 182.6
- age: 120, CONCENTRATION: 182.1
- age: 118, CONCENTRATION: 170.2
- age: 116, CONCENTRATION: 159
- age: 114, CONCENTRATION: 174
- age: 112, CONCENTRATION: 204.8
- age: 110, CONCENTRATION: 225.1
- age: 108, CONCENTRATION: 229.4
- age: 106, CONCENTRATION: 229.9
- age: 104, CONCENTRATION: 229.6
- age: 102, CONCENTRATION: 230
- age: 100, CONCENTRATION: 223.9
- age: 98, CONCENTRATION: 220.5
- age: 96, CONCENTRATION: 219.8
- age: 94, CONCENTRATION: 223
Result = 64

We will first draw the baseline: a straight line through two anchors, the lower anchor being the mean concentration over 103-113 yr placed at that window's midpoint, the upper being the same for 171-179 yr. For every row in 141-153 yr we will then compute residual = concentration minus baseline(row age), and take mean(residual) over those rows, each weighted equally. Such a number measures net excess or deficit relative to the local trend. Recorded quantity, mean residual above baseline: -78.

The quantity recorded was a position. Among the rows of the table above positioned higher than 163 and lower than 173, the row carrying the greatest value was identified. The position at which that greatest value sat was 172 yr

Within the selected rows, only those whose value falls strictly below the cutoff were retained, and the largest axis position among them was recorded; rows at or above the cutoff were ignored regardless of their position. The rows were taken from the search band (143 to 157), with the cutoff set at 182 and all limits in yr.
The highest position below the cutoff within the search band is 144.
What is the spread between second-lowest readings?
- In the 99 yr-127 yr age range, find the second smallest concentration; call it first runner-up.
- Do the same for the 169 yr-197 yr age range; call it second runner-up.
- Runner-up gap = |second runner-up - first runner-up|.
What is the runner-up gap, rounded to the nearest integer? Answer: 93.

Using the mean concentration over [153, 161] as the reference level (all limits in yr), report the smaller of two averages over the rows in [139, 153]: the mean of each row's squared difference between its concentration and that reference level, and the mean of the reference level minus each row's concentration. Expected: 58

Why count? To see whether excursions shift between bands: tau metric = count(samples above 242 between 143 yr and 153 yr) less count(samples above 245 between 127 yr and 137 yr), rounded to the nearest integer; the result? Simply 0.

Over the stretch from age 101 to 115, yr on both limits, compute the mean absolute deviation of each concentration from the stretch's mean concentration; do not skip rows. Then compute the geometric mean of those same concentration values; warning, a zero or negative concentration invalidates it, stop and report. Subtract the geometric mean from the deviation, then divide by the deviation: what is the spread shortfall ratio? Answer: -12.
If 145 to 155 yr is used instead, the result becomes -14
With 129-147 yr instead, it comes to -5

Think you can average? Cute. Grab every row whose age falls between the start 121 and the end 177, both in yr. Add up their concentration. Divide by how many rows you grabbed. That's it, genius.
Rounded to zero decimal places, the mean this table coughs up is 206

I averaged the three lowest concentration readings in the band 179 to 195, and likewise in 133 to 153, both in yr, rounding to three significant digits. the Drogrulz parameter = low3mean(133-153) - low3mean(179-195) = -149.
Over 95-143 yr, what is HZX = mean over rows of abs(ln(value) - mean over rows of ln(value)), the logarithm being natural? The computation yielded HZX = 0.23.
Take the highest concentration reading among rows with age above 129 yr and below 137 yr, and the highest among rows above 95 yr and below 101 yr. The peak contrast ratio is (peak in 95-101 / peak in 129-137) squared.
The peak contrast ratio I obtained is 3.3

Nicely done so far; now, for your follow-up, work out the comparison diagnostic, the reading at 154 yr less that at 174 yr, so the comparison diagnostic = -72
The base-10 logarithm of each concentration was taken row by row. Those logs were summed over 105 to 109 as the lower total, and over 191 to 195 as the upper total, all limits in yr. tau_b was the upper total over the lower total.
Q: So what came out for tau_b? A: 1.02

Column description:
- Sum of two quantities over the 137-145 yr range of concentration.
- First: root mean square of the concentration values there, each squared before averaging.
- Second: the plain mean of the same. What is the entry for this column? 288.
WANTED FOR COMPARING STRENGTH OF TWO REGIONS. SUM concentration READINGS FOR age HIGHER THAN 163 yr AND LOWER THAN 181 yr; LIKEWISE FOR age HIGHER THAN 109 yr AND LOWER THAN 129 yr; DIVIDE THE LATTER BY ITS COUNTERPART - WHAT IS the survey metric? 0.66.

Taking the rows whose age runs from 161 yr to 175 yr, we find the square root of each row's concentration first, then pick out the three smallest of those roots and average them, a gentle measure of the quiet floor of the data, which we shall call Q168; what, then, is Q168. 17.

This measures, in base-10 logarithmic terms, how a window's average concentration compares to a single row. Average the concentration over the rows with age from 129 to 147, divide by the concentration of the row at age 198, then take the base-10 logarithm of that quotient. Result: -0.28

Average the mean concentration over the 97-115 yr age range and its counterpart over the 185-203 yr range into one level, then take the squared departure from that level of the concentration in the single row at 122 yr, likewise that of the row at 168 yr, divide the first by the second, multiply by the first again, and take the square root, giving 78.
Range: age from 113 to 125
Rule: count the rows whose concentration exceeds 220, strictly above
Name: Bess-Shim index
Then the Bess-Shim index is 0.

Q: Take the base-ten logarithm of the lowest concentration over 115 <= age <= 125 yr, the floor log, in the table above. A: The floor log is 2.20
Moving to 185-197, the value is 2.40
